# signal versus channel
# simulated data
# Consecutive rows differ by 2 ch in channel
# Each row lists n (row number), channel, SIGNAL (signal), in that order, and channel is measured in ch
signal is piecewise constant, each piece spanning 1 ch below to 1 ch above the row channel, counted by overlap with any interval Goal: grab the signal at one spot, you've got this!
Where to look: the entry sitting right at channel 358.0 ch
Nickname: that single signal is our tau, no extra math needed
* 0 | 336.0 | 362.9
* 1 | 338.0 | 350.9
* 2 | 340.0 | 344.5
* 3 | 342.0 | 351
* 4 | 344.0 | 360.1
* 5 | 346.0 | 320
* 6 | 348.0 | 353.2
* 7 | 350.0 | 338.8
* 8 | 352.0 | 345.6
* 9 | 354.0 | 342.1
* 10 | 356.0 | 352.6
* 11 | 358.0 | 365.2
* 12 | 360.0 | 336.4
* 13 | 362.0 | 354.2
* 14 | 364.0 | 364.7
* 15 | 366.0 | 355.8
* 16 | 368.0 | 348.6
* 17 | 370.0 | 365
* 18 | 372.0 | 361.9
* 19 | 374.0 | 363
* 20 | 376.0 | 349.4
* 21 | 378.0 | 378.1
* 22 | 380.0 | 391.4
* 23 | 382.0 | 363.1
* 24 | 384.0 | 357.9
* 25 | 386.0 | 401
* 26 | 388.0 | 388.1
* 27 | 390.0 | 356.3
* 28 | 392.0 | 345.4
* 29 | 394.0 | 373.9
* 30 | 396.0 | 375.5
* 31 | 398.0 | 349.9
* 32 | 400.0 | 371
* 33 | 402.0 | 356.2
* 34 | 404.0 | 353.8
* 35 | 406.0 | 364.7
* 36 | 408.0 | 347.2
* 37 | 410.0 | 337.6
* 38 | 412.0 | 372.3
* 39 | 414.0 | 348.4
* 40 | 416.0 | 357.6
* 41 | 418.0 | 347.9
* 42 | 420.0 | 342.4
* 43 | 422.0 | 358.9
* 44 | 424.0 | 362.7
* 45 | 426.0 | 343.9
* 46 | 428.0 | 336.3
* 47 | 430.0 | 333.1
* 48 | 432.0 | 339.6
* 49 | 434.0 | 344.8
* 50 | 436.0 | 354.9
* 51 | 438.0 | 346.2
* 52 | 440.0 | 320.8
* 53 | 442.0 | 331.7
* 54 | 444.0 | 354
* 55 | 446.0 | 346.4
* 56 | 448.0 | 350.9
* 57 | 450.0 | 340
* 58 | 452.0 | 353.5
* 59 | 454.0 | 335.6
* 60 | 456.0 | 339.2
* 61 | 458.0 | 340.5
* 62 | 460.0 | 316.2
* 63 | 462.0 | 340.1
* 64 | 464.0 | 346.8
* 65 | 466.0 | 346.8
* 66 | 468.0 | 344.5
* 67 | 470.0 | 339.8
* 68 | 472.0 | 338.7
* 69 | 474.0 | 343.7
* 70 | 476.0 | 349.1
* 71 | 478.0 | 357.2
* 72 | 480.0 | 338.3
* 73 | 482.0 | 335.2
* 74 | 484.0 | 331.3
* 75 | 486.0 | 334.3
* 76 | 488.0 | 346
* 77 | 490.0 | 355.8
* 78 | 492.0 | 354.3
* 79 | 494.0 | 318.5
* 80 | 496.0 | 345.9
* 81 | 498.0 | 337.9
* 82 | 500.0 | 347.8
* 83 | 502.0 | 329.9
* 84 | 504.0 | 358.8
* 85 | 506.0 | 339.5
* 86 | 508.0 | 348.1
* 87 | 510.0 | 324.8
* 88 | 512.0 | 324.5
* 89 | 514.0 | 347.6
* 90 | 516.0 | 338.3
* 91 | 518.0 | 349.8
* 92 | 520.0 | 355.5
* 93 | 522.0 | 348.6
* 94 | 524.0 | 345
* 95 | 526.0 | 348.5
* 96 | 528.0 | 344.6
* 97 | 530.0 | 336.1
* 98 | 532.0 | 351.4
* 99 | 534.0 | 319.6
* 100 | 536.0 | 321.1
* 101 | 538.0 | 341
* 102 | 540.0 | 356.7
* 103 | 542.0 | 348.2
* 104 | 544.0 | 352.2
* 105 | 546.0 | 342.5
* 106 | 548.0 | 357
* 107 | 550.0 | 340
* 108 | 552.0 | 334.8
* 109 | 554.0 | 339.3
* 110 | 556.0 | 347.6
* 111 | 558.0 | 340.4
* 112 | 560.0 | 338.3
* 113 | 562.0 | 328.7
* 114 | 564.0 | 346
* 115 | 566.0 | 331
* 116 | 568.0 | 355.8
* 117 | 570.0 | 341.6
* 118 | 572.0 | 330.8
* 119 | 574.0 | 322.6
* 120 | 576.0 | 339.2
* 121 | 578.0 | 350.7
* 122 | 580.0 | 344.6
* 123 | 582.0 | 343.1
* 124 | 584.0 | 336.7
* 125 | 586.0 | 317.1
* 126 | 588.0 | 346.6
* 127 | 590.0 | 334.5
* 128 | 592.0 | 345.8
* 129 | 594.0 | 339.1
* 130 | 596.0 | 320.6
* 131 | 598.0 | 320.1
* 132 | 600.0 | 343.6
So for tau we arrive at 365.2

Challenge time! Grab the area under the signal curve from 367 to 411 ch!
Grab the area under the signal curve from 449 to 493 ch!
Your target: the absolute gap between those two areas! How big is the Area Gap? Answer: 944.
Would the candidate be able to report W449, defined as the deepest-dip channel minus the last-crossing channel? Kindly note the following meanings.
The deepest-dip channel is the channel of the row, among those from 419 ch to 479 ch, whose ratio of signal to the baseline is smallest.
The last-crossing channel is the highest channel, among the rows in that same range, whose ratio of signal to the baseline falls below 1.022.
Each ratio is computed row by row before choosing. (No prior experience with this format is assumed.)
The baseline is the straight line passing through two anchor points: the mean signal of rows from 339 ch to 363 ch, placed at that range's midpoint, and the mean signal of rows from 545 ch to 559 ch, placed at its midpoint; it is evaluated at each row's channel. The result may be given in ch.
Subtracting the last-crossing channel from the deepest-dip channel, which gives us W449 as -16 ch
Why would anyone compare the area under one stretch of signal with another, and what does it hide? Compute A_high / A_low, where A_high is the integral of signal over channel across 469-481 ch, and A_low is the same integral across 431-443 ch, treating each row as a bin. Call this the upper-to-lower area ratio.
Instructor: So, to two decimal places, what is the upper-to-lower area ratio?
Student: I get 1.01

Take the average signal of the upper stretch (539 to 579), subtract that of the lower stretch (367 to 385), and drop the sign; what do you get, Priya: 22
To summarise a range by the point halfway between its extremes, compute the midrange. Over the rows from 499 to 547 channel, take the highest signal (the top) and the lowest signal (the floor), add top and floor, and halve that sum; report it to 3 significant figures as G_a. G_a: 339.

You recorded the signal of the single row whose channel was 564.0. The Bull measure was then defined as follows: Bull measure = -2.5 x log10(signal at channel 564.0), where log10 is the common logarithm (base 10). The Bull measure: -6.35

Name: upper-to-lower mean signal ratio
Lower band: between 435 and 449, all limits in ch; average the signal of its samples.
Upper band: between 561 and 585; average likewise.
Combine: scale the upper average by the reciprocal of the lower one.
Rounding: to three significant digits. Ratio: 0.987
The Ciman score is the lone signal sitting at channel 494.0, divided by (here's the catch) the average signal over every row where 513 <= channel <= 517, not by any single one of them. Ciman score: 0.93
